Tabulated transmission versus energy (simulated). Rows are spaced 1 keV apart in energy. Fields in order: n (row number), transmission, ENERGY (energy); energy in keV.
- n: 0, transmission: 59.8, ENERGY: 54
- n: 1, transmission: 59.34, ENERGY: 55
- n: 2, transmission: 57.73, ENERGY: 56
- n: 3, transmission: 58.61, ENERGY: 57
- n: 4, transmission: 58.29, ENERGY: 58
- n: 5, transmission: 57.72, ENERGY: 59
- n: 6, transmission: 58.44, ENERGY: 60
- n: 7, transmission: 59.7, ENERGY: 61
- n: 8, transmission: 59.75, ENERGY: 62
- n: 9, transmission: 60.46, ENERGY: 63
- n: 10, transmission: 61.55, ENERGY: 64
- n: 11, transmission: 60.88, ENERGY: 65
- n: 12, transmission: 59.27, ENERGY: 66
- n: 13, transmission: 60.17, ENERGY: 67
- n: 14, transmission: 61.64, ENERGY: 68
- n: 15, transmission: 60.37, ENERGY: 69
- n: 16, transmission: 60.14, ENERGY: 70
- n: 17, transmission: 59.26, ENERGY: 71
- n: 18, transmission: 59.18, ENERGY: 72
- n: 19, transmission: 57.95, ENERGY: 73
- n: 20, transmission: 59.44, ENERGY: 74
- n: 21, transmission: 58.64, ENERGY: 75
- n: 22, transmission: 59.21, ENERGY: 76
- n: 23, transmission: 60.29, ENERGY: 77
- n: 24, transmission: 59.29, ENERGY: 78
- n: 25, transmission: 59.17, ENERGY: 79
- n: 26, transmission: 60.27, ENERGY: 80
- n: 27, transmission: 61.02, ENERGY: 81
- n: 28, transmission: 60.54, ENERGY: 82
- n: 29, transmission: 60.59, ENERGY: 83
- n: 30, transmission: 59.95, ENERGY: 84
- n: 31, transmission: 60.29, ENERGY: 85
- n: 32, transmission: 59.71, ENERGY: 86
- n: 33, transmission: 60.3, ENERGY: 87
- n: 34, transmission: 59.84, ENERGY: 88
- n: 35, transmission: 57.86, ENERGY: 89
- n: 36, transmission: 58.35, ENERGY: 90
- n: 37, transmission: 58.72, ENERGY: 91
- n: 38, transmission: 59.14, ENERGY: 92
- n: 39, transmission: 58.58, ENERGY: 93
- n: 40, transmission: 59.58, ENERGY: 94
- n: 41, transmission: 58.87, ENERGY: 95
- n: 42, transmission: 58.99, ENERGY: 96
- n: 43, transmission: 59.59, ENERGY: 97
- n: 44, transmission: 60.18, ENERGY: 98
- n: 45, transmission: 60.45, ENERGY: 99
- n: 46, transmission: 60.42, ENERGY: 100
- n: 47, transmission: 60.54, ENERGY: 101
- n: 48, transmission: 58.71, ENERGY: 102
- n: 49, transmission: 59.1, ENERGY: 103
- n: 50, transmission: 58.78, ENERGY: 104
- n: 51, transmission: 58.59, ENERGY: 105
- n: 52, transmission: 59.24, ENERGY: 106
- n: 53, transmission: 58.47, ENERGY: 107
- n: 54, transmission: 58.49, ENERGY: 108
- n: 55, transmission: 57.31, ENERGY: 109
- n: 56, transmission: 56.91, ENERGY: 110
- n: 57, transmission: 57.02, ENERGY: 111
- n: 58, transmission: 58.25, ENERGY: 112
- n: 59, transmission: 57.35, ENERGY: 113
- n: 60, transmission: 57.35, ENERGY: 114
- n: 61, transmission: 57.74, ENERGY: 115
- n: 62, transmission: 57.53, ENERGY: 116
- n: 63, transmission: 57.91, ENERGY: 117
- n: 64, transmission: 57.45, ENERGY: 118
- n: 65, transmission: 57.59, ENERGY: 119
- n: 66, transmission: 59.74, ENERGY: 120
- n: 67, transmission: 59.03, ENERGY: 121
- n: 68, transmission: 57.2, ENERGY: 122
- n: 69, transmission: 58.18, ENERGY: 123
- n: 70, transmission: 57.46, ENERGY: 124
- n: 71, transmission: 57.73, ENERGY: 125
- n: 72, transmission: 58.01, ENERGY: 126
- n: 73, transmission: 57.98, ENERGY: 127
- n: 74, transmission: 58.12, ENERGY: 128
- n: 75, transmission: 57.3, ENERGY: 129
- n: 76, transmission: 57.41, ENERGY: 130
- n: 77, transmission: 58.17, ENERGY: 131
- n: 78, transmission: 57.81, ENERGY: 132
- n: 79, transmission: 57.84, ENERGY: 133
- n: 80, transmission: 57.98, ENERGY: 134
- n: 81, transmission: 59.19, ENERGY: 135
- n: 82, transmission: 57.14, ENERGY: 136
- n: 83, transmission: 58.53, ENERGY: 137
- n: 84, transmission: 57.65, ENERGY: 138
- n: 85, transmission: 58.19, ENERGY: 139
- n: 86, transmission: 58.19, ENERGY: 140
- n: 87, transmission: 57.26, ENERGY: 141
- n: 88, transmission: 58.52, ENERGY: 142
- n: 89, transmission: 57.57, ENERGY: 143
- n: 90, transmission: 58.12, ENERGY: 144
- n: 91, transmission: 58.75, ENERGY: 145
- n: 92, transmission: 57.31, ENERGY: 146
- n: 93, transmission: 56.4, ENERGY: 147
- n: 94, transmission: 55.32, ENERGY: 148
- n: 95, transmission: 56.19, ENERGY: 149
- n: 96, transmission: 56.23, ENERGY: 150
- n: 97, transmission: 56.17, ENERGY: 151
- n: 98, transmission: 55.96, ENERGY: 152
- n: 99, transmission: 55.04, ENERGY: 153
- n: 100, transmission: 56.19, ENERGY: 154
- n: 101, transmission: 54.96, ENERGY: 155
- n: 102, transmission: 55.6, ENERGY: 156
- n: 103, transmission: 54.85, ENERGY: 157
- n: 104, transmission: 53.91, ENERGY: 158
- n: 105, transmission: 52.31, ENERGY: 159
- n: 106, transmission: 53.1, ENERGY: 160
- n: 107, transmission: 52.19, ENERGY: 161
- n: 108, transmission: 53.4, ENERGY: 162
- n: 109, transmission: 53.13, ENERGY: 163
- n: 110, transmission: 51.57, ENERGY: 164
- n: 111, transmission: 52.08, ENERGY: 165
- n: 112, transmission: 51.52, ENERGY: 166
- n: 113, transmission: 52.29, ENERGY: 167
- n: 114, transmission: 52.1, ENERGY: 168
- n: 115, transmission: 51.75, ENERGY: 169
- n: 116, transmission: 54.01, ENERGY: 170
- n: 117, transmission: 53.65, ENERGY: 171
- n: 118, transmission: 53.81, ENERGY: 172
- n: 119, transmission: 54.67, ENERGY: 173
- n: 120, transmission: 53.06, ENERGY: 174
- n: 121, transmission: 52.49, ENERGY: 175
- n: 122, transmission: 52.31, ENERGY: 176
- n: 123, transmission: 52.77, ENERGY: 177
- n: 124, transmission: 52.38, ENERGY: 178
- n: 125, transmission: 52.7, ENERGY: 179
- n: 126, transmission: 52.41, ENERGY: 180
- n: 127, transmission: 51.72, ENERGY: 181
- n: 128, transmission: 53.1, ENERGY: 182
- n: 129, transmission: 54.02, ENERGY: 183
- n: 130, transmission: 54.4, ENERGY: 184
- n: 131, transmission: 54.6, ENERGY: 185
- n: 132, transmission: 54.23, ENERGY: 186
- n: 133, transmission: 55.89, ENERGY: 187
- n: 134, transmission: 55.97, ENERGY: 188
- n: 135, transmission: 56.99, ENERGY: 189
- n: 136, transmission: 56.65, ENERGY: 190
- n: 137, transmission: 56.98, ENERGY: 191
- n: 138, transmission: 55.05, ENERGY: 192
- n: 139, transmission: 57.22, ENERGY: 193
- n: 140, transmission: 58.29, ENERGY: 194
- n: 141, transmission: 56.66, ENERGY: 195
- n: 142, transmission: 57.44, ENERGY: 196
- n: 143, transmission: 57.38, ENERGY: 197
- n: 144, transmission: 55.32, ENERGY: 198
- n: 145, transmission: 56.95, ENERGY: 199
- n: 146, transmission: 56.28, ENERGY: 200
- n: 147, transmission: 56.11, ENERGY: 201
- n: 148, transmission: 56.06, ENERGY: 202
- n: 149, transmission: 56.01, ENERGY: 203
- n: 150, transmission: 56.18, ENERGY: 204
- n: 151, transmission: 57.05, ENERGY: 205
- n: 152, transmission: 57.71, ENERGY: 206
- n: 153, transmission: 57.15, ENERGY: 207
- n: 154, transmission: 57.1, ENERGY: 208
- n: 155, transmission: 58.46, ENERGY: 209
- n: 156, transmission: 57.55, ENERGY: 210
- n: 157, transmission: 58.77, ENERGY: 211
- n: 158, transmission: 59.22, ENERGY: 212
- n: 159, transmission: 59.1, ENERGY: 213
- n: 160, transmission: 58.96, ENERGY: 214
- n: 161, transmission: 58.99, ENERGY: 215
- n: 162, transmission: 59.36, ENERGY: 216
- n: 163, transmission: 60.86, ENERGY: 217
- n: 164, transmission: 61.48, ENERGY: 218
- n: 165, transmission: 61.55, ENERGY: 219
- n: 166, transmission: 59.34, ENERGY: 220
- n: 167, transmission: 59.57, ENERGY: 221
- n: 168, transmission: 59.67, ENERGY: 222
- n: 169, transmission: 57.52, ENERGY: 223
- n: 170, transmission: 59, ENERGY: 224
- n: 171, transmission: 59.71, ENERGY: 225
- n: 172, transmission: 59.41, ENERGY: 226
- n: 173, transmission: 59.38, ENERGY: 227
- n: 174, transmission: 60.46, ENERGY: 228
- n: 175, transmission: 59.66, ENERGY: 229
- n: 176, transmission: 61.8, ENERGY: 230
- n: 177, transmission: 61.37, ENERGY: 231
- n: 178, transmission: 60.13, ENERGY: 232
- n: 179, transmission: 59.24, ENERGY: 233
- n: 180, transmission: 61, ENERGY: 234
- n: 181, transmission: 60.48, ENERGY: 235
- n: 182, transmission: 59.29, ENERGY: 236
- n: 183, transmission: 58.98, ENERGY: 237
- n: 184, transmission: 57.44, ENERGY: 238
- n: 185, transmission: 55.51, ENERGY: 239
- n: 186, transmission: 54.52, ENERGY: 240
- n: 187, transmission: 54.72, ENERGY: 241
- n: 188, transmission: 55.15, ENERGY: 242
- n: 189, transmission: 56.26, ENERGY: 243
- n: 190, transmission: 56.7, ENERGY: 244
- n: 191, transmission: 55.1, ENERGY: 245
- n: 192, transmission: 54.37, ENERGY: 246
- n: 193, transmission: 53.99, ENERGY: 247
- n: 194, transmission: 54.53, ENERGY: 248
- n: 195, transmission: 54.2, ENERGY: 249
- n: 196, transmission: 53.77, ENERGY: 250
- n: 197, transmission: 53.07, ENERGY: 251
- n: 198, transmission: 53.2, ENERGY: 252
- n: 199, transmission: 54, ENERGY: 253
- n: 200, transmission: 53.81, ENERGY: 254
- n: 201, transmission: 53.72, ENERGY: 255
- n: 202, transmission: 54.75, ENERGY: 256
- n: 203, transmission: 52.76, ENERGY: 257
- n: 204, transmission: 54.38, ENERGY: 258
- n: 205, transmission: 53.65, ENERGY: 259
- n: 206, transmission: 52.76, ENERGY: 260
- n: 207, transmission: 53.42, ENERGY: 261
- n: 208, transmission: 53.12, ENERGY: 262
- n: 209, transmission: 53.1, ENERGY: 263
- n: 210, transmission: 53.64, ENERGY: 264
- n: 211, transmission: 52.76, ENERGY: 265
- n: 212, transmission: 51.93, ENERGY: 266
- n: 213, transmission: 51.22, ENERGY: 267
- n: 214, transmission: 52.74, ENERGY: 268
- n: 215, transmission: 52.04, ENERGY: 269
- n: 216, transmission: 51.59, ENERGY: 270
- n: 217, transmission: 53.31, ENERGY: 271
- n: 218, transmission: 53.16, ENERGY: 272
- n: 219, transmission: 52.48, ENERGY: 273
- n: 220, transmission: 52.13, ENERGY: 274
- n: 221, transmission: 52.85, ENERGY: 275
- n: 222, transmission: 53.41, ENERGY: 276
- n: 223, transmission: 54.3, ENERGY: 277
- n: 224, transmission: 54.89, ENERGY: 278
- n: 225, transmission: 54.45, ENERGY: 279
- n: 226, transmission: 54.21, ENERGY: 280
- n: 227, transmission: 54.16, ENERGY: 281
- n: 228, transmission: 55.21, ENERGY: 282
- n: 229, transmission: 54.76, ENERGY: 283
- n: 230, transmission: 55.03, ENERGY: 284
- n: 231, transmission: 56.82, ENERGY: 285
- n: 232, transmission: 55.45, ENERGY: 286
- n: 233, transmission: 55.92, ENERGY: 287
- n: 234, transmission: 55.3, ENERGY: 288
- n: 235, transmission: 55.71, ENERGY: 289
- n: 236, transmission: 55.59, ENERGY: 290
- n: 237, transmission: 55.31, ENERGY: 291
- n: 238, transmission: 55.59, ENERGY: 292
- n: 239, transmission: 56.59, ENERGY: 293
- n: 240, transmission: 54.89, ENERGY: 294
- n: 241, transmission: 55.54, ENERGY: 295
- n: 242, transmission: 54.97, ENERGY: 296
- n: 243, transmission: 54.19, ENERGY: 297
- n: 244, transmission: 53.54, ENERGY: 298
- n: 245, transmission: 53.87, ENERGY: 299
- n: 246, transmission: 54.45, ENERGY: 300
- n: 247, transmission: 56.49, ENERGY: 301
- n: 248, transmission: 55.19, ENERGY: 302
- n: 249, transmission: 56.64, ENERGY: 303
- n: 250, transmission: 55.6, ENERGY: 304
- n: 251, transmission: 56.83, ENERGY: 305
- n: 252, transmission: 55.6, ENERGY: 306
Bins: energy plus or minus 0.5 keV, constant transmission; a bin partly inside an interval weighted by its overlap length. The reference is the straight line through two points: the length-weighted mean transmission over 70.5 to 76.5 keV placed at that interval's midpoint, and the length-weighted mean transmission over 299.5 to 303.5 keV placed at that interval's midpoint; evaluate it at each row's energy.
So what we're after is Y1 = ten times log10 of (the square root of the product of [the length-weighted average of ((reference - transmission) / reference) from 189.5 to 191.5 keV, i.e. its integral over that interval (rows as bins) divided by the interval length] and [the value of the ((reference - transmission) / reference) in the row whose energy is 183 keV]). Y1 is -17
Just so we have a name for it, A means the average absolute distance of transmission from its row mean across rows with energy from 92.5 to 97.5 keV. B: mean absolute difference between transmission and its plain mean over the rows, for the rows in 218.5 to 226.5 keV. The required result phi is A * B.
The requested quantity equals 0.24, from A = 0.4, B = 0.65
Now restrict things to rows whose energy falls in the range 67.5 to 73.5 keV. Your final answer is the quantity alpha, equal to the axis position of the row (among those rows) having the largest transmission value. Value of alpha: 68 keV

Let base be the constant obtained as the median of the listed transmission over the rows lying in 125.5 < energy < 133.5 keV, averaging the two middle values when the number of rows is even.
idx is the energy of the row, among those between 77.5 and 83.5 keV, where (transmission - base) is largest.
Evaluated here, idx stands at 81 keV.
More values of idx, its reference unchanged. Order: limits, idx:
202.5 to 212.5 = 212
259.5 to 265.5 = 264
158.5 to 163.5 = 162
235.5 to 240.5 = 236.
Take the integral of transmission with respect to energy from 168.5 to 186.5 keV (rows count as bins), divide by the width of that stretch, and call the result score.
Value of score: 53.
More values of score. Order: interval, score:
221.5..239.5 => 59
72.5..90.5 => 60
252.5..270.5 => 53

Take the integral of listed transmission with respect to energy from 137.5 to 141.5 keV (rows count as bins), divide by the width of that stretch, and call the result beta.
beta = 57.8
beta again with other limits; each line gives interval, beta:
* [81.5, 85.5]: 60.3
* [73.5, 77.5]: 59.4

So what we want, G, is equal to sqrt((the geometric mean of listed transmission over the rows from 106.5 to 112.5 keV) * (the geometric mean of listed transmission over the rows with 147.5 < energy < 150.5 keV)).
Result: 56.8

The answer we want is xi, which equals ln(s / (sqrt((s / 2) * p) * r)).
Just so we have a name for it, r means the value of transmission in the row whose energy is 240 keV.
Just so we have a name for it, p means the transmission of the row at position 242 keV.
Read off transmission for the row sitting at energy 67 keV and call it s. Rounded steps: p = 55.15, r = 54.52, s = 60.17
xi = -3.61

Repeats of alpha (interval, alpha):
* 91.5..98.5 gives 98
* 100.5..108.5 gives 101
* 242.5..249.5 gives 244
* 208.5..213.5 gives 212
